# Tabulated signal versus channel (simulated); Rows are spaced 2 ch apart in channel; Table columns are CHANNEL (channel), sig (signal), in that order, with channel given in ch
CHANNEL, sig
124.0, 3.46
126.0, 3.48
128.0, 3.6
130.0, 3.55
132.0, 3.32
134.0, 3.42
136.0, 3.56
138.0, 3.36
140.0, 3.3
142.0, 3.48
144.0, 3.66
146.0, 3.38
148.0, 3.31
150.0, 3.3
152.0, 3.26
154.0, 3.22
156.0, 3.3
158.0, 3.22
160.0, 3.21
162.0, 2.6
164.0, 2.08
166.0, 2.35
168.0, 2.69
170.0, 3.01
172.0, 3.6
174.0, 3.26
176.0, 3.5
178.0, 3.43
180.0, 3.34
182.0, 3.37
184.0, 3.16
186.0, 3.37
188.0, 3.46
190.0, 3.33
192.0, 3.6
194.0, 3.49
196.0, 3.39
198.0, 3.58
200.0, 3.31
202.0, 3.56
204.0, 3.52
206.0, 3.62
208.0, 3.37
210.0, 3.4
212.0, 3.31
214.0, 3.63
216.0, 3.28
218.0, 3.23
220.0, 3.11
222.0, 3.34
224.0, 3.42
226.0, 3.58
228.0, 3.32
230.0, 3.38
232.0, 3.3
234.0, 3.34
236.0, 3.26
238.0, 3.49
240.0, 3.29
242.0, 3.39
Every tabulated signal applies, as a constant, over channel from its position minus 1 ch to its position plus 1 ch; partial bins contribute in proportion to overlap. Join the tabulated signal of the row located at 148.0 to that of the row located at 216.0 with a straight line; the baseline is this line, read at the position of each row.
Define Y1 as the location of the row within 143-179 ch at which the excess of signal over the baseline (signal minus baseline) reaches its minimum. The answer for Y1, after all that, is 164.0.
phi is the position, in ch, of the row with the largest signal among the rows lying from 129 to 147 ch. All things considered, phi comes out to 144.0 ch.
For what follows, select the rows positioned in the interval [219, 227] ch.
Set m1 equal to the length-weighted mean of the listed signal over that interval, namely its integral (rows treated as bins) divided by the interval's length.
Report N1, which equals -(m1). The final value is -3.36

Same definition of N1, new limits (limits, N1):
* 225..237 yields -3.36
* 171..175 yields -3.43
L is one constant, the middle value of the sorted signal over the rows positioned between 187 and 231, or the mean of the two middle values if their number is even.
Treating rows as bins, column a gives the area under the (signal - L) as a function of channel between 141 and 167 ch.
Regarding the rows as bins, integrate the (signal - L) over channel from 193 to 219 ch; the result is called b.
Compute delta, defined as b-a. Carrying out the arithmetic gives 9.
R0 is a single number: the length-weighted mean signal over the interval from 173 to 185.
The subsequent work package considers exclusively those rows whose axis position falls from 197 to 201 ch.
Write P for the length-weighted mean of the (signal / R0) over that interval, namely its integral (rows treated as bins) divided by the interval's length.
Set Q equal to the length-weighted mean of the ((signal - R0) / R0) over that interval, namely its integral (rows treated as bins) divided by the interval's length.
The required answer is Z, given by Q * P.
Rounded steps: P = 1.03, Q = 0.030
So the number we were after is 0.03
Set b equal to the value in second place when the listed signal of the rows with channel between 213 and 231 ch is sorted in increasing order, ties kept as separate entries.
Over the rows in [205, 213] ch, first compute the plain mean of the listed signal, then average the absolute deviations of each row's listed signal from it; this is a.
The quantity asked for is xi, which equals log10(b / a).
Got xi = 1.5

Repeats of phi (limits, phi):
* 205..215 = 214.0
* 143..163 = 144.0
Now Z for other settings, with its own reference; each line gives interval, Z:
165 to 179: -0.06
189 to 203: 0.04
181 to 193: 0.01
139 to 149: 0.03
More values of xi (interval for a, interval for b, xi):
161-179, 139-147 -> 0.9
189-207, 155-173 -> 1.4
